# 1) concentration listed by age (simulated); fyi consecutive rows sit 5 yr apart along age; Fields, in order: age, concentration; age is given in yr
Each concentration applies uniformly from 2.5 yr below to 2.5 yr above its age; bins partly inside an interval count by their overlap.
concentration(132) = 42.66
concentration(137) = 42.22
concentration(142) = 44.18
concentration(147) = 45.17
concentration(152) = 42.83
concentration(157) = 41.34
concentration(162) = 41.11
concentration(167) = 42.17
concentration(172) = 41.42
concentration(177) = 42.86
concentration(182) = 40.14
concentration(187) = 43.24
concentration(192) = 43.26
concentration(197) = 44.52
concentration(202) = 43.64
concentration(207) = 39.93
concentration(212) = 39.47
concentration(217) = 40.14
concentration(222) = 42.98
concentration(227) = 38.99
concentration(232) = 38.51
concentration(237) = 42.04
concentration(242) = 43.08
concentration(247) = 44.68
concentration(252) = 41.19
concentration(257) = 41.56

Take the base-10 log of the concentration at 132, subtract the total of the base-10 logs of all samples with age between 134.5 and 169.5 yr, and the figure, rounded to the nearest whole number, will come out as -10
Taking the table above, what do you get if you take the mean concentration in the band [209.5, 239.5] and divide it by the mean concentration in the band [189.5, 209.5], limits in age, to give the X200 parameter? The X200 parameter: 0.94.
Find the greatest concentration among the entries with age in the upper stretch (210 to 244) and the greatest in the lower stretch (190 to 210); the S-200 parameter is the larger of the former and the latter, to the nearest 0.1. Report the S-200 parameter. 44.5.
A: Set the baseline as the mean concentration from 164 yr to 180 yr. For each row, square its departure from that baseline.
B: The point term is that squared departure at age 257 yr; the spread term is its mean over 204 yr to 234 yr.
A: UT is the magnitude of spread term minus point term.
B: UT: 6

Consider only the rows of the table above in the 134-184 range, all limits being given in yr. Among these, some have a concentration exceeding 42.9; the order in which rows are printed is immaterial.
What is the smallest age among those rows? 142 yr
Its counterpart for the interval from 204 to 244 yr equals 222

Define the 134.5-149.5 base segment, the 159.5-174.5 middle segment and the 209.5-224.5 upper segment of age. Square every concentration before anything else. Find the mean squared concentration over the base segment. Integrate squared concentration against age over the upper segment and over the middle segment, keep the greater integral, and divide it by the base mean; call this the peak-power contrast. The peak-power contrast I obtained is 13.5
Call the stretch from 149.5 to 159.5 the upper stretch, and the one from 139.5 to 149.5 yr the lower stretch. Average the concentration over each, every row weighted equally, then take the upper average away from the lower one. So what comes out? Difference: 2.6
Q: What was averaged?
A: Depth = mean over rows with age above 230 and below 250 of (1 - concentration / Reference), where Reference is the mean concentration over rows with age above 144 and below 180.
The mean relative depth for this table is 0.01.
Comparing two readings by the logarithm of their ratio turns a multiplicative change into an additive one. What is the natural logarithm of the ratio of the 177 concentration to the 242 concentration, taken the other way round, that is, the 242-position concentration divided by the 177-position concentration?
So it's 0.005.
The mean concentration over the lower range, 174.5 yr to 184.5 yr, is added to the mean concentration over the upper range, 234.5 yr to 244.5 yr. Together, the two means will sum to 84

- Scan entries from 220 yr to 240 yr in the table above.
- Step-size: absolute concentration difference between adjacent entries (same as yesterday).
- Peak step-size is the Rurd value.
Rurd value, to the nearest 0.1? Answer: 4.0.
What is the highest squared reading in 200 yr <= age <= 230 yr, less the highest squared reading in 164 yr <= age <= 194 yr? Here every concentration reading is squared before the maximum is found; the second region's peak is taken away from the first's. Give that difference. 33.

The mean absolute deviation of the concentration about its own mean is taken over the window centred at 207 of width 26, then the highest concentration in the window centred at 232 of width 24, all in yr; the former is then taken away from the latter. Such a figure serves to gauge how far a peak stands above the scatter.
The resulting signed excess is 41.0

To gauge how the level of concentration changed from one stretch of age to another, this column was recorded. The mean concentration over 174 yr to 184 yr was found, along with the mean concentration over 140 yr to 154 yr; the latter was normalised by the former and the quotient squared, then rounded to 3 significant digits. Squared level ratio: 1.13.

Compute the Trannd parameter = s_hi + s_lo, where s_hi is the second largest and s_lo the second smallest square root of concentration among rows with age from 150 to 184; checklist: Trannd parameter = 13.0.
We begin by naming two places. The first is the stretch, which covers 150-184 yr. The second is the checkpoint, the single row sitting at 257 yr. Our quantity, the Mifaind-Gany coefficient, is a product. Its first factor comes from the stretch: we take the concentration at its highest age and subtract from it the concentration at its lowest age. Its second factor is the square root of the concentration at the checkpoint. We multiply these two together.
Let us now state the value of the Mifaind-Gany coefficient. -17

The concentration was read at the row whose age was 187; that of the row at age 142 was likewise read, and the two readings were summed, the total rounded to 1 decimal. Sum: 87.4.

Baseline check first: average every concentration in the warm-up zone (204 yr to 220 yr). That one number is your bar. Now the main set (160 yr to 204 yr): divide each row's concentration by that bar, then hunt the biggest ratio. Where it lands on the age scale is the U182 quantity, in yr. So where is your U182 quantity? 197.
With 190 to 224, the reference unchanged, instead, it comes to 197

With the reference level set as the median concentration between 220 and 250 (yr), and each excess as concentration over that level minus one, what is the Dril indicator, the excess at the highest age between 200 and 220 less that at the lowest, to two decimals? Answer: -0.08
